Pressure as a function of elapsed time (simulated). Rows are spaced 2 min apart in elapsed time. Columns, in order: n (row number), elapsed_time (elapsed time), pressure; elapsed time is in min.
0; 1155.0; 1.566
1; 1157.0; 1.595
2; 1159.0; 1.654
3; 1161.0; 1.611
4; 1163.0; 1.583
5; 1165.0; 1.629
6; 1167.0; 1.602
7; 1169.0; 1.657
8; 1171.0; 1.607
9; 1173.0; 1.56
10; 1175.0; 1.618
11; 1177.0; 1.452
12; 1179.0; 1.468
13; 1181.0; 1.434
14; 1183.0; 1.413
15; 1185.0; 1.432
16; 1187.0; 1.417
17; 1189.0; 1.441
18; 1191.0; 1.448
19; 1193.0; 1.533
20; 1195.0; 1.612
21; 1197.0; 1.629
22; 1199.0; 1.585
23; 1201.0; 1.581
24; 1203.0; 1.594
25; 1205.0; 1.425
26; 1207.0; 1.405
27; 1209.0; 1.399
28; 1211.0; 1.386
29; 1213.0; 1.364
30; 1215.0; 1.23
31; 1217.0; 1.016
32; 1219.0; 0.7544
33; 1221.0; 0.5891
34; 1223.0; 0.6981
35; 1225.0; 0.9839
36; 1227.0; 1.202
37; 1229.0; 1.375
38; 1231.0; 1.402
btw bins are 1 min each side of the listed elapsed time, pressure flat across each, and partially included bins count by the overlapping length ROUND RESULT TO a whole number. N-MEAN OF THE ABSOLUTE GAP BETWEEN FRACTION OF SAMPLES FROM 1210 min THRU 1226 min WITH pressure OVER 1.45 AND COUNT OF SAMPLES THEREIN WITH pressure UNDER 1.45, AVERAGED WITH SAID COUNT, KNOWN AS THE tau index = 8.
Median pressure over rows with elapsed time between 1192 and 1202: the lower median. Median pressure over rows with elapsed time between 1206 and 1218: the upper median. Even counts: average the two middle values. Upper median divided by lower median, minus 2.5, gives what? -1.63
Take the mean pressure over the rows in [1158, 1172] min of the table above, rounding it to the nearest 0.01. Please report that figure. 1.62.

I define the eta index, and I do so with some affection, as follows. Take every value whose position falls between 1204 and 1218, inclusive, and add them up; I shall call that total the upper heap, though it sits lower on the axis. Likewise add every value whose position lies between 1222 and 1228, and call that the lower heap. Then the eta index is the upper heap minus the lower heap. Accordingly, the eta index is 6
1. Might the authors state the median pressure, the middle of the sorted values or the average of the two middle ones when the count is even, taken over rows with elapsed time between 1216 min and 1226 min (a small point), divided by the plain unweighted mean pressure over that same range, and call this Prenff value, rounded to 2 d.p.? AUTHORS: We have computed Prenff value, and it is 0.93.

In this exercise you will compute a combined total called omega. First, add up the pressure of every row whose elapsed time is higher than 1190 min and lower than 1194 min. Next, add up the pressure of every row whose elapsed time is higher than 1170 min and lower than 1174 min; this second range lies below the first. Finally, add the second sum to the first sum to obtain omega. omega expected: 6.15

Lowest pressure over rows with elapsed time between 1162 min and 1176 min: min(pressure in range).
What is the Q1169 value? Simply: 1.56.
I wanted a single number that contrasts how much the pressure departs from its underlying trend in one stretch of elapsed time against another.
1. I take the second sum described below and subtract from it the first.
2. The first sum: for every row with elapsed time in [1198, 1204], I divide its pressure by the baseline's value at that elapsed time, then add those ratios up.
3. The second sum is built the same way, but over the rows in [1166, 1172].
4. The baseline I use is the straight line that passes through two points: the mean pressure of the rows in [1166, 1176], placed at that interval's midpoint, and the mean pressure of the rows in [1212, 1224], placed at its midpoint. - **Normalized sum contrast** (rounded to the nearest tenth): -1.1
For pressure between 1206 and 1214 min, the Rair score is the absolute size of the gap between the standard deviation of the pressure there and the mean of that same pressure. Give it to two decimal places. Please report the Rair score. 1.37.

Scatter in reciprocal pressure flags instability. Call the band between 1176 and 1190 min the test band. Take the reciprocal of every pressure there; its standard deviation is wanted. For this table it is 0.009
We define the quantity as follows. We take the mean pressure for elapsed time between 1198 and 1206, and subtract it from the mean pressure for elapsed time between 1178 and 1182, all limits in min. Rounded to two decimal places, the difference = -0.10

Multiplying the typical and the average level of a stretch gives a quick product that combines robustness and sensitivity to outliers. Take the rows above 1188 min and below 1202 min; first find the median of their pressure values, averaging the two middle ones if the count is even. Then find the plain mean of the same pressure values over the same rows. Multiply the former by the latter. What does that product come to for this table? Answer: 2.4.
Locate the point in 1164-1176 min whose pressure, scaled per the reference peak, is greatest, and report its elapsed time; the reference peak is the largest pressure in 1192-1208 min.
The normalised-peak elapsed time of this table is 1169.0 min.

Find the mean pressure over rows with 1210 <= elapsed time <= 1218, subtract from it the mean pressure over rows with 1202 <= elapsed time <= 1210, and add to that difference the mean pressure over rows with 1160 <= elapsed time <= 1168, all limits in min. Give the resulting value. 1.4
